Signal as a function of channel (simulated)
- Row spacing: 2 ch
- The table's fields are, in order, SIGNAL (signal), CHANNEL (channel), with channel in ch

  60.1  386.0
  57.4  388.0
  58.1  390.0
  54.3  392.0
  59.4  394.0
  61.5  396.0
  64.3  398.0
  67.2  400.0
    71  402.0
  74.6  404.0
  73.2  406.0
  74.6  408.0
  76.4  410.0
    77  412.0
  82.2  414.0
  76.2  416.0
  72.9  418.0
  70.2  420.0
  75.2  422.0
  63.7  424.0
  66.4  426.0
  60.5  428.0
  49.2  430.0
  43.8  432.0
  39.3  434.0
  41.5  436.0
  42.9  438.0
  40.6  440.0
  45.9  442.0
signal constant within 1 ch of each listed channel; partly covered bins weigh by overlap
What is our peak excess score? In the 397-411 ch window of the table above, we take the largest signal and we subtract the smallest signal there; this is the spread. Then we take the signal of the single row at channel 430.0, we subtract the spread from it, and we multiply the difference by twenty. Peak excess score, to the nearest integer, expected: 742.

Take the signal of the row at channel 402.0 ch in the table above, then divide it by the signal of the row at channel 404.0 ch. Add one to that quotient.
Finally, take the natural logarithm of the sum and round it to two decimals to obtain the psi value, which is 0.67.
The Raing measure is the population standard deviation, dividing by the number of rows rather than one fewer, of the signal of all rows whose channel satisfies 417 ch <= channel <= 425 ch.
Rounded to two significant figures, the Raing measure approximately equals 4.3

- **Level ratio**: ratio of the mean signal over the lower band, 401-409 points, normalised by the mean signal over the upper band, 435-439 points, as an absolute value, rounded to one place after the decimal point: 1.7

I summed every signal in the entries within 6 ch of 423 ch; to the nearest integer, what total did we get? 409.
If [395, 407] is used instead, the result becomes 412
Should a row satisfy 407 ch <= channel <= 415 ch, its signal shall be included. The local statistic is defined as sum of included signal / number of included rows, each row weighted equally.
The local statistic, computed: 78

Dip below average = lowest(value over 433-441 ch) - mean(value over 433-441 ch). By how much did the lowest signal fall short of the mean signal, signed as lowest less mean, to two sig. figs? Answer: -1.8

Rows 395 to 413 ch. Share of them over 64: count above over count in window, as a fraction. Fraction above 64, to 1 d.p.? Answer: 0.9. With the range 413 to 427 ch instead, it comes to 0.9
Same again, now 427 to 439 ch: 0.0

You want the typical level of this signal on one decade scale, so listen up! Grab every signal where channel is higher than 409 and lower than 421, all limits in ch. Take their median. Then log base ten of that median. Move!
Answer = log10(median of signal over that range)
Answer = 1.88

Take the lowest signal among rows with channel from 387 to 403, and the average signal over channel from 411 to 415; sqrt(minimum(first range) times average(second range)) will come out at 66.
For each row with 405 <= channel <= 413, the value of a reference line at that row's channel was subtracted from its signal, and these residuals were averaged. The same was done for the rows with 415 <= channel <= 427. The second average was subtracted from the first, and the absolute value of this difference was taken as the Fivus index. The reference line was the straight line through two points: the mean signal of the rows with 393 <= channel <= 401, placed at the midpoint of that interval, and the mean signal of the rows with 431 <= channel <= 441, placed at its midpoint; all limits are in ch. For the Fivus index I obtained 2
